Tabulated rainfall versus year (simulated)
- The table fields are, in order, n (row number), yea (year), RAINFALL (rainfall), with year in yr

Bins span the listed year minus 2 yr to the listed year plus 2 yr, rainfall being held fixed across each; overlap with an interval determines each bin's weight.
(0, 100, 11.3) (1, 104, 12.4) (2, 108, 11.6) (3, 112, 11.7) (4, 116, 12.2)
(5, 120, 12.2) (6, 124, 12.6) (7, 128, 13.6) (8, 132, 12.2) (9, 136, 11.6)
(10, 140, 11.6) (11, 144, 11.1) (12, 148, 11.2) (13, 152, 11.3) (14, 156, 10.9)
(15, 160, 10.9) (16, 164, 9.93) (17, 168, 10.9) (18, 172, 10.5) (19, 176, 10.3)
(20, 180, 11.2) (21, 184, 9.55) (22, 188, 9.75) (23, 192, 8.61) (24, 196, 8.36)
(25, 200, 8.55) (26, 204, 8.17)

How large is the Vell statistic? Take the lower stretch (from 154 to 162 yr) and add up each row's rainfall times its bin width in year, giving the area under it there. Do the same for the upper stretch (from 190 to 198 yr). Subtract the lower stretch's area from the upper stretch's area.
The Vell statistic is -19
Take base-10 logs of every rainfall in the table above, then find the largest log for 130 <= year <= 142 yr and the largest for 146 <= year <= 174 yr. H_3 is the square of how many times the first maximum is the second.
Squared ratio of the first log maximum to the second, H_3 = 1.06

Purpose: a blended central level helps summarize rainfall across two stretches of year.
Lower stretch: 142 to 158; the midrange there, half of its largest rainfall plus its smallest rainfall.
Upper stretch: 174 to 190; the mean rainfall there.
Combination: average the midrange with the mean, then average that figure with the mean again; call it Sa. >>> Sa 10.4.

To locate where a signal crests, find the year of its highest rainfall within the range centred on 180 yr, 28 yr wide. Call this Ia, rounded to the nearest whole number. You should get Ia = 180 yr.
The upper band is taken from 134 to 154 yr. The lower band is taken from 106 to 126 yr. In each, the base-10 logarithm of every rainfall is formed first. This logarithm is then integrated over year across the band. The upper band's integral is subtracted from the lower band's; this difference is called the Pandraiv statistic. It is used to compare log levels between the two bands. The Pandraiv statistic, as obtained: 0.5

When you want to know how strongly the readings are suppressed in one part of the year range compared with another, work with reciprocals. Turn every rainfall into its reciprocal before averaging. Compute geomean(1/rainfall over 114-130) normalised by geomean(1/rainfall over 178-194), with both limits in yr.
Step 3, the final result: 0.77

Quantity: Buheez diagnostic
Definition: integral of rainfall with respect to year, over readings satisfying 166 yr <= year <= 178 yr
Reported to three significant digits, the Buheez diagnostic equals 127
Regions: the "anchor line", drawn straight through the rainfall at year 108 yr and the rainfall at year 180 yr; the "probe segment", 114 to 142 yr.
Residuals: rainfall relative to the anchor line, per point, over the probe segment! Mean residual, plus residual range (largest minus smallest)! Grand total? 2.8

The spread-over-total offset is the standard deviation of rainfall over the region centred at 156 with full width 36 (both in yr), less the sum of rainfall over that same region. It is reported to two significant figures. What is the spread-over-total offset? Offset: -98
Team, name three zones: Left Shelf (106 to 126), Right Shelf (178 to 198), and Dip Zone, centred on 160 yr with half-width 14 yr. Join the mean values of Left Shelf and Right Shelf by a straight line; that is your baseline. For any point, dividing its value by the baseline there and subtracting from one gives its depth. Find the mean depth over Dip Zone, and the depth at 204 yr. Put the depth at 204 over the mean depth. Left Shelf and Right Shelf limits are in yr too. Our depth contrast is -2.8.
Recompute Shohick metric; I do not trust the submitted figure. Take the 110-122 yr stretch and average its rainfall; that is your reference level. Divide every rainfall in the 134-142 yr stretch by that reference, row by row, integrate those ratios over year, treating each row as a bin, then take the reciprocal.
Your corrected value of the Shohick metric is 0.130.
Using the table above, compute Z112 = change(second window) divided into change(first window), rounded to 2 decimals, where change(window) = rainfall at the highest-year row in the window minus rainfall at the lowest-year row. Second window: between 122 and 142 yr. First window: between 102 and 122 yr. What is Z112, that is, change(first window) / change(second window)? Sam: 0.20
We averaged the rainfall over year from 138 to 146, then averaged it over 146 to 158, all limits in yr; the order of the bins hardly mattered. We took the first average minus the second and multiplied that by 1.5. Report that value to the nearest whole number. 0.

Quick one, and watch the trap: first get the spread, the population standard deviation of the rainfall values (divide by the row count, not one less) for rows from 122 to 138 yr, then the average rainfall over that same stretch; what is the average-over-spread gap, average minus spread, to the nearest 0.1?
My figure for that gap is 11.8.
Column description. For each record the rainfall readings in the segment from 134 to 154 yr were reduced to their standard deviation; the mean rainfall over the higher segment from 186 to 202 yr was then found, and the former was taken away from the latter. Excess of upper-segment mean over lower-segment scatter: 8.6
